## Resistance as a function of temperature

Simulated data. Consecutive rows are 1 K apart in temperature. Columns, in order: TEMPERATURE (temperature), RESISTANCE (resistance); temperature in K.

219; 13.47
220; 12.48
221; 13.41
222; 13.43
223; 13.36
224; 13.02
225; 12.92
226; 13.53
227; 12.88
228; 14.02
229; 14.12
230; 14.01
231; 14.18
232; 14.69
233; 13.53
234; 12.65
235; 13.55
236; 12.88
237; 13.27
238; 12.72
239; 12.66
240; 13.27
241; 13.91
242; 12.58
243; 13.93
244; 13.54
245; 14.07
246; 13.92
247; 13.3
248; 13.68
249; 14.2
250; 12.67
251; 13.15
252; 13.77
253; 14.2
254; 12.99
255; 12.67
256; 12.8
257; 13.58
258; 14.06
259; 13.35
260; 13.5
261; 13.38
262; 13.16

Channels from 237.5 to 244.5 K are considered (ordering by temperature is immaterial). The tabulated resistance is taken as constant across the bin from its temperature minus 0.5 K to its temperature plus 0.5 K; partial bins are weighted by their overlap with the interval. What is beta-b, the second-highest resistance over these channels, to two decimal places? 13.91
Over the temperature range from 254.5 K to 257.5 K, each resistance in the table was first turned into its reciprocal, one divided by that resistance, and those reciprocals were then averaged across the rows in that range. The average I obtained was 0.0769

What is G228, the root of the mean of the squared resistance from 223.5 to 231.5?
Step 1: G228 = 13.6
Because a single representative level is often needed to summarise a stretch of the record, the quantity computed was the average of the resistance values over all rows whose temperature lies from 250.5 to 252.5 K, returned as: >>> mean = 13.5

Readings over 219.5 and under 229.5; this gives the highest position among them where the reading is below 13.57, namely 227 K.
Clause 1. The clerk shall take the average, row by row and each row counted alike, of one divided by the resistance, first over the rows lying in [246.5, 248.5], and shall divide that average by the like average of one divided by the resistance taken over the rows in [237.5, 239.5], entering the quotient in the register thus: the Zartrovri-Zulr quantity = 0.94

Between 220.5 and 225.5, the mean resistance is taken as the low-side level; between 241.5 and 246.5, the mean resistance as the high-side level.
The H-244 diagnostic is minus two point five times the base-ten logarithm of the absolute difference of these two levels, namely 1.05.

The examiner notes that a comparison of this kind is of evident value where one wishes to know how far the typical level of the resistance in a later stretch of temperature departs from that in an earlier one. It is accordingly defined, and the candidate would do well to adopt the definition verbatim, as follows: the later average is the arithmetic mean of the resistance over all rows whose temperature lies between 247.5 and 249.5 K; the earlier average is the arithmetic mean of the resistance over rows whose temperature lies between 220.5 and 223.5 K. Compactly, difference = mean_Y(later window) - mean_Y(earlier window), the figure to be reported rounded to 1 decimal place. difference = 0.5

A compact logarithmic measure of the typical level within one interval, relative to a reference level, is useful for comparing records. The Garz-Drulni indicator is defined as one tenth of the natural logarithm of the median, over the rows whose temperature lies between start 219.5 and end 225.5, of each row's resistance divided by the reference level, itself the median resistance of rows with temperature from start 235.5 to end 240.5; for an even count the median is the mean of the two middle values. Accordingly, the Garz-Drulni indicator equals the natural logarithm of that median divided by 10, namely 0.0024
